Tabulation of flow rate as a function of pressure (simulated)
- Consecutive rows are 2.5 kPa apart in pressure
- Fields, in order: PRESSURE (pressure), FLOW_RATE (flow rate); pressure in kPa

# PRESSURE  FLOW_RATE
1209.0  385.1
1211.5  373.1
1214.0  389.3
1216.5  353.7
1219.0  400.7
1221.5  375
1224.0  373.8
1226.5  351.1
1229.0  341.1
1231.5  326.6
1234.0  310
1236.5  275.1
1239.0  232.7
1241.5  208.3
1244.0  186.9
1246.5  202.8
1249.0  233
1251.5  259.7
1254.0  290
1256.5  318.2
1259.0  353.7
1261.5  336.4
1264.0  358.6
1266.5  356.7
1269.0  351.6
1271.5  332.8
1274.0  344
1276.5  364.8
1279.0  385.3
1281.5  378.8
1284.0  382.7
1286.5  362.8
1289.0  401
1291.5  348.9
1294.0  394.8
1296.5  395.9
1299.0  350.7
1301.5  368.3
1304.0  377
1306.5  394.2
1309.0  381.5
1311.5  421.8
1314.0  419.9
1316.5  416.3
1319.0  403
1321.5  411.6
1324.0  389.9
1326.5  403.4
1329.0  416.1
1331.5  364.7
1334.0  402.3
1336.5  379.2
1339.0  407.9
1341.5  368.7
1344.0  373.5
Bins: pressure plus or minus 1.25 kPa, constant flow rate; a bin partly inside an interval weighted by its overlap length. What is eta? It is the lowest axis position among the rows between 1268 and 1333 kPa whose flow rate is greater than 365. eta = 1279.0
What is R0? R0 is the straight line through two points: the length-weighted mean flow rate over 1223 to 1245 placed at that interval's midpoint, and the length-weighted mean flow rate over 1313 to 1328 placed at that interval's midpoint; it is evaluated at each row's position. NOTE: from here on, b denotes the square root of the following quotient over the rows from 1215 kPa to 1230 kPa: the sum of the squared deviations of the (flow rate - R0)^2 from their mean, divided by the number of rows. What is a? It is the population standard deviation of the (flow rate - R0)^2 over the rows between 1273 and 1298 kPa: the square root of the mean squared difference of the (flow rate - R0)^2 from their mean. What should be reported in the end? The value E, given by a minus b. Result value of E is -4033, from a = 417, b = 4450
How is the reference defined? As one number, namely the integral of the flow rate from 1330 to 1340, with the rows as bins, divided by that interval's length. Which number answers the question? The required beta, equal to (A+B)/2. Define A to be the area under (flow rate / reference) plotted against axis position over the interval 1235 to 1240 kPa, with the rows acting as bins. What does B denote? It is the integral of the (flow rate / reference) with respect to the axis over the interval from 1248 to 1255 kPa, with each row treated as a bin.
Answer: 4.0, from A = 3.3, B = 5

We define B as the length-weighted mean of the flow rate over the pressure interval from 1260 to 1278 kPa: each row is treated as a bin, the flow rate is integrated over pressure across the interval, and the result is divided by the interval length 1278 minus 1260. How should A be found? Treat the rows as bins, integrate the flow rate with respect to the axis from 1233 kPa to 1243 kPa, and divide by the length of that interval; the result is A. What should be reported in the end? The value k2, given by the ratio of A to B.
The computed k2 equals 0.72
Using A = 253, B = 350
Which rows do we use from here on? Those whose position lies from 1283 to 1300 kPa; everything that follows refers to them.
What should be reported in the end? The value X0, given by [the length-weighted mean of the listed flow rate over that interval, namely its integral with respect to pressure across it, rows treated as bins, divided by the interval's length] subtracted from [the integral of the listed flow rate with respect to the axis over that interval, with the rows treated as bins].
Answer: 6032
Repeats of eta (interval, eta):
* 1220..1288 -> 1221.5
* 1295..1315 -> 1296.5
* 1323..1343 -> 1324.0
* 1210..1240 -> 1211.5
